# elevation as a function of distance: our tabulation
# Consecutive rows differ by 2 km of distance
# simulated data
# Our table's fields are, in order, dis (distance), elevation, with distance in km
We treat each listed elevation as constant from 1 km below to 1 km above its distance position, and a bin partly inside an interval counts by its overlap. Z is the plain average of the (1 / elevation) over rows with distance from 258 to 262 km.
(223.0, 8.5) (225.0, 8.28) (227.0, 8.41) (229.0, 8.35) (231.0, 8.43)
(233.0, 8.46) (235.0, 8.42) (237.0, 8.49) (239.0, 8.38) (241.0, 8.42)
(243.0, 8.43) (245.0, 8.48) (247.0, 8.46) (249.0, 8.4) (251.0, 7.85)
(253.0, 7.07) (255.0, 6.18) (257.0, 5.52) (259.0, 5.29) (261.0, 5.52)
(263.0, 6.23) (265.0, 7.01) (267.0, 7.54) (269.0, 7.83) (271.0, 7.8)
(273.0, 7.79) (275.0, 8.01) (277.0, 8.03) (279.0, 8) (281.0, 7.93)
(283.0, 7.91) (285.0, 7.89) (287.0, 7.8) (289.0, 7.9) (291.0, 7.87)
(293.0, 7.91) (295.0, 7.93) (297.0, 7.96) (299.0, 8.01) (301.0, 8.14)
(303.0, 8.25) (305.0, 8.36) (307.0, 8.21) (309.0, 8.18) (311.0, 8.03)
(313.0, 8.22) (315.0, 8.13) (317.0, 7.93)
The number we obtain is 0.185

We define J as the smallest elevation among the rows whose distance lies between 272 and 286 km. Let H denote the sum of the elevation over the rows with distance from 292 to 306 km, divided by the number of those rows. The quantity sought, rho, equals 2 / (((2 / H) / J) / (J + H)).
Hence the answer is 999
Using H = 8.1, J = 7.79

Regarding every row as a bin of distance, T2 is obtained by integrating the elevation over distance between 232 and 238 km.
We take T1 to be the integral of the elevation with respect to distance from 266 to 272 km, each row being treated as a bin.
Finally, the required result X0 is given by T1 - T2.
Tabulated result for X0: -4.4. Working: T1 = 46.3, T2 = 50.7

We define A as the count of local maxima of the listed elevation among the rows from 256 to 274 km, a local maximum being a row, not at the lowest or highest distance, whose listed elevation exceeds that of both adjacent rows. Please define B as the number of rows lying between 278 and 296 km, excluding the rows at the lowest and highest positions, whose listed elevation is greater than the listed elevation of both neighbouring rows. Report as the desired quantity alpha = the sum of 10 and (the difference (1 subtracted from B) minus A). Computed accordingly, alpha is 9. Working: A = 1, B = 1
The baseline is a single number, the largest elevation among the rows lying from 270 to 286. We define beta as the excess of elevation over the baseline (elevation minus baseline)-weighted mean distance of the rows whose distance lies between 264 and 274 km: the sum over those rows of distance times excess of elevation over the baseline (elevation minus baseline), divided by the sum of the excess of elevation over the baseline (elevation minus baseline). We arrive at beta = 267.3 km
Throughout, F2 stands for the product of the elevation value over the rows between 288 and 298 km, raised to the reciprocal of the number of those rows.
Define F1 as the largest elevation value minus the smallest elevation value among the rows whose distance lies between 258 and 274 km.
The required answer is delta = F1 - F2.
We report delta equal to -5.4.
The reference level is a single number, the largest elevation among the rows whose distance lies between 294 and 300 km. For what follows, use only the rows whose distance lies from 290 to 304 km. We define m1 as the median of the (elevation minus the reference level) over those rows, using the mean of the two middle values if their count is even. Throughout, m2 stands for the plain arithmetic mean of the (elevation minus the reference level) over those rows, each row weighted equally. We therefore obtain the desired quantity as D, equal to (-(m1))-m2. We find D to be 0.05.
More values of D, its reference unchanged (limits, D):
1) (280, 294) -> 0.23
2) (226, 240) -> -0.82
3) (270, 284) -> 0.17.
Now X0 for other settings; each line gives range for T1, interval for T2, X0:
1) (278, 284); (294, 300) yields -0.1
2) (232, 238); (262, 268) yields 9.2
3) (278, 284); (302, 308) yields -2.0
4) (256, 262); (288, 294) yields -14.7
